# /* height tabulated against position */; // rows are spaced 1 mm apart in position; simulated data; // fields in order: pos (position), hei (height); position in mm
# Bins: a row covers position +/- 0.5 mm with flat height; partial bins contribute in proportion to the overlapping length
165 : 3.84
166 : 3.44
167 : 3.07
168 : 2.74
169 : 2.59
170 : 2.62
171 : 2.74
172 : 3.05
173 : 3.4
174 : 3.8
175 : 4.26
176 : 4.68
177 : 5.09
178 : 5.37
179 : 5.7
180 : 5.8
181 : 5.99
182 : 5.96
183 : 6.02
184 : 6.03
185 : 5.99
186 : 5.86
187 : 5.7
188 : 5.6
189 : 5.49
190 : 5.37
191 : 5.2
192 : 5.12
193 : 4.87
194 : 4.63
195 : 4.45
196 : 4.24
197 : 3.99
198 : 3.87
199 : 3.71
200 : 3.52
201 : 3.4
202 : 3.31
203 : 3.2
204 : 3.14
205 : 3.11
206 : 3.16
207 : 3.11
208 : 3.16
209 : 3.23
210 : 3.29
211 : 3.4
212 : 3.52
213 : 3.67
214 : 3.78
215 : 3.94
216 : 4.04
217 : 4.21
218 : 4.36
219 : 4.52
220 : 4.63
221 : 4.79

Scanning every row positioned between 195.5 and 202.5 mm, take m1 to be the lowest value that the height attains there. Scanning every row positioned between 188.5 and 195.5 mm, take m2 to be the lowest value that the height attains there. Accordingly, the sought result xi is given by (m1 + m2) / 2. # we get 3.88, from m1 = 3.31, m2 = 4.45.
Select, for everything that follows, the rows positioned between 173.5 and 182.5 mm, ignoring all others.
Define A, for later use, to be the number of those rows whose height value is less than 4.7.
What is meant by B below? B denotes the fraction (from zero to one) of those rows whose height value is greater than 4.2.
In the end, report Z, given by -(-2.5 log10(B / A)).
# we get -1.3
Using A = 3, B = 0.9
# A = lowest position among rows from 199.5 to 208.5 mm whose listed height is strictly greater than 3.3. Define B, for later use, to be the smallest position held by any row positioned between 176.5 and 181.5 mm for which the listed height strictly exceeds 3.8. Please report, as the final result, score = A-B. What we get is 23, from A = 200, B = 177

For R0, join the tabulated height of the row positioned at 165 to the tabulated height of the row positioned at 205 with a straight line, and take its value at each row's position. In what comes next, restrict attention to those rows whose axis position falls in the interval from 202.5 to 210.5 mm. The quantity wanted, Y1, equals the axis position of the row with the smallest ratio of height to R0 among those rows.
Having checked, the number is 205 mm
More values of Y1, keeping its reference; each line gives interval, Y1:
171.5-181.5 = 172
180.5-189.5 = 189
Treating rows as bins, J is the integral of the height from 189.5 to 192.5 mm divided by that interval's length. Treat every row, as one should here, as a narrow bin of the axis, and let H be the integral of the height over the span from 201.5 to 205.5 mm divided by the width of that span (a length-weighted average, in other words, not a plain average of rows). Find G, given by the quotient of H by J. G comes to 0.61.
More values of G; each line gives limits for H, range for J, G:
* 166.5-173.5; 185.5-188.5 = 0.50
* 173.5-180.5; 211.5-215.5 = 1.33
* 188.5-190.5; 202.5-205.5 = 1.72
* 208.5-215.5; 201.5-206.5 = 1.11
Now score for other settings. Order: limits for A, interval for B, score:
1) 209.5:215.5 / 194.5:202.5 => 16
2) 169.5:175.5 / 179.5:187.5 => -7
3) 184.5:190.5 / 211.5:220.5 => -30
